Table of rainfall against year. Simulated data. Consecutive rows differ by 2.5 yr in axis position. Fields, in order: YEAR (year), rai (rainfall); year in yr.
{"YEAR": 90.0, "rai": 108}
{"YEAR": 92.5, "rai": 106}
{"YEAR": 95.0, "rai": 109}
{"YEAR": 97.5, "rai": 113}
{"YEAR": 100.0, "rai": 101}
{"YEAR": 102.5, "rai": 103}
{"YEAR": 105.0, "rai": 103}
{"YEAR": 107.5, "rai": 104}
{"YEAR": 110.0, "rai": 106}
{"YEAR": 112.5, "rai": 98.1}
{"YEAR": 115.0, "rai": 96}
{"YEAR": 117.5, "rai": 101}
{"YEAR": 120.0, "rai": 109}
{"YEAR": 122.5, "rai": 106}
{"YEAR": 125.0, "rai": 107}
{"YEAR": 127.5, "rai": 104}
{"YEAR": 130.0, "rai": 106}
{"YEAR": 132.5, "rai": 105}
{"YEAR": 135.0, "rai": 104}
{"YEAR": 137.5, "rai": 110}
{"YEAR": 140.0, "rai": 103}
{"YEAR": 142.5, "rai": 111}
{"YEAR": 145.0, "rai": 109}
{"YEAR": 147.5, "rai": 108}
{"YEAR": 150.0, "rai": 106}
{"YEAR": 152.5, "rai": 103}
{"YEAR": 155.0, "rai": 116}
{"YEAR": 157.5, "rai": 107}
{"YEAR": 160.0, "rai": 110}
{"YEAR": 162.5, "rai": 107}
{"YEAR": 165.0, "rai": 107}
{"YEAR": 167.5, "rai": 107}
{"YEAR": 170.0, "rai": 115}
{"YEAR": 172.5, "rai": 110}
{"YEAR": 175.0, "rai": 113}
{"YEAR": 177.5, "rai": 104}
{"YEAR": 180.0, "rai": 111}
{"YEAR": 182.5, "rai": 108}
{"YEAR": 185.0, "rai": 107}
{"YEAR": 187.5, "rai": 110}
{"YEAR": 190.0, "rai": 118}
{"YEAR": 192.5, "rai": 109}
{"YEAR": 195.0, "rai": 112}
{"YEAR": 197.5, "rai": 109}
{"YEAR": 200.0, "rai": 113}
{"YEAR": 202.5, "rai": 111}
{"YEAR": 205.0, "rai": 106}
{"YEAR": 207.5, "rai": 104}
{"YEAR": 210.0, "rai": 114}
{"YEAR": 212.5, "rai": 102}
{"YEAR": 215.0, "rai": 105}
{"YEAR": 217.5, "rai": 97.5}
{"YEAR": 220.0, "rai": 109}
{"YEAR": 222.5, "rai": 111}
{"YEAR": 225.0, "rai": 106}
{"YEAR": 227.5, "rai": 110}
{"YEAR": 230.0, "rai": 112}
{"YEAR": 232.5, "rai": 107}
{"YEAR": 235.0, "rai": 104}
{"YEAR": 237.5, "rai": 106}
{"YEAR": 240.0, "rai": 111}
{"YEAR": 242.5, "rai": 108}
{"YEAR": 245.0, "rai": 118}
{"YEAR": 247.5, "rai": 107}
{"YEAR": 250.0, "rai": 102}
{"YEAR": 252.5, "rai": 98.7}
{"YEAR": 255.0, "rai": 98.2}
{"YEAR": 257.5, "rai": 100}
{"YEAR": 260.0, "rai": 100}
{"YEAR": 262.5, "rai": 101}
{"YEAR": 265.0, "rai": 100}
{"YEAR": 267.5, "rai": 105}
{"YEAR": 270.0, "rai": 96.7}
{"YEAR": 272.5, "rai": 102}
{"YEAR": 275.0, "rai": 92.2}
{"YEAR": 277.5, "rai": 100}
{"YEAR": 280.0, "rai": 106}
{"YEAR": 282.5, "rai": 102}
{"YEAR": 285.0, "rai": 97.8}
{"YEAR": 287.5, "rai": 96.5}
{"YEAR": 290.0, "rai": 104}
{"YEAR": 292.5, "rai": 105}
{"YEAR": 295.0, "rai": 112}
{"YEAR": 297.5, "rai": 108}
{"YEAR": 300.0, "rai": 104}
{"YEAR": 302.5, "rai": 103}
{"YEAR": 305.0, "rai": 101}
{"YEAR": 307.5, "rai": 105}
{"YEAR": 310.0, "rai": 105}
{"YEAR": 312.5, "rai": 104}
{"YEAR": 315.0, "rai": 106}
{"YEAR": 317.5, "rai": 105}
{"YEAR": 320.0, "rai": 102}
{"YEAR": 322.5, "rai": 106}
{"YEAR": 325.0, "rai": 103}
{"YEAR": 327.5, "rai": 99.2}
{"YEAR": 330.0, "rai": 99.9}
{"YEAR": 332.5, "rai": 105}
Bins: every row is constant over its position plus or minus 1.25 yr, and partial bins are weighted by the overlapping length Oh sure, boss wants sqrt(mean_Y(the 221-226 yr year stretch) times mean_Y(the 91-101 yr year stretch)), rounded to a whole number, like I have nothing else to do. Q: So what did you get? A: 108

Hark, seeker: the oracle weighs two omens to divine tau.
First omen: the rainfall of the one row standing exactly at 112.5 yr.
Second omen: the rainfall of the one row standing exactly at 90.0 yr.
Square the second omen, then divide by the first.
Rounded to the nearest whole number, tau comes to 119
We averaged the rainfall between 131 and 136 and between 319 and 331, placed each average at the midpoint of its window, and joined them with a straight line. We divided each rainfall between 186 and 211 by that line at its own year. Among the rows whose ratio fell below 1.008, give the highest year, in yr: 207.5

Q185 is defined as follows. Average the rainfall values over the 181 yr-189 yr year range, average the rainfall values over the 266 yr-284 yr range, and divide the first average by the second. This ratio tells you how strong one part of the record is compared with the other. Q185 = 1.08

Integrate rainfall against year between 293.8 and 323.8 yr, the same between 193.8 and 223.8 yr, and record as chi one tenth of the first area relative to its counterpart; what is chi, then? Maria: 0.097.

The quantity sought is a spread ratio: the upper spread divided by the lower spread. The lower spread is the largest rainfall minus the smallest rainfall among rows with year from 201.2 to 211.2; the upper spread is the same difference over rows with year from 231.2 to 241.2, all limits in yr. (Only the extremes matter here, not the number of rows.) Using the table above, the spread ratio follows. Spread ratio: 0.70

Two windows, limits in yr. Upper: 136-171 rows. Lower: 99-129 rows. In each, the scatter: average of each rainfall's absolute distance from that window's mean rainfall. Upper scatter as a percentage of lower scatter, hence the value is 101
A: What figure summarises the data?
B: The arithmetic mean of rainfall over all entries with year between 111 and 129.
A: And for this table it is 103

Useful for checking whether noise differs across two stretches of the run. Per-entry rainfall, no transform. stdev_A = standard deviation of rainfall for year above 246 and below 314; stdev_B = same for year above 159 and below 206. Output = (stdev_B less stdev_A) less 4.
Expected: -4.7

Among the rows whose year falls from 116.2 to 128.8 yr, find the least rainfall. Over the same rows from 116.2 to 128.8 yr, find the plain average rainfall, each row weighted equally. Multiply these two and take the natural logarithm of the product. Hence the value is 9.27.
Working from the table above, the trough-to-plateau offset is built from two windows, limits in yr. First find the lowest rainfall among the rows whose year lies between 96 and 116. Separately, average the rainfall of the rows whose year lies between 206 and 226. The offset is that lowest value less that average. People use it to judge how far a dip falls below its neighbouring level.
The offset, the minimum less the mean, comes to -10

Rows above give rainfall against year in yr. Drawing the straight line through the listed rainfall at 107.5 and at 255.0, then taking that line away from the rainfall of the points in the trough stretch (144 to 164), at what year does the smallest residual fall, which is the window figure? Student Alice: 152.5 yr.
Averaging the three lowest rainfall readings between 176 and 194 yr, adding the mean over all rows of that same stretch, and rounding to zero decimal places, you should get 216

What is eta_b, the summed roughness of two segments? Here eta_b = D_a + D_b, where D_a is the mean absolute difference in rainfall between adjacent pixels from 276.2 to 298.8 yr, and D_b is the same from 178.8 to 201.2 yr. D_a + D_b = 8.6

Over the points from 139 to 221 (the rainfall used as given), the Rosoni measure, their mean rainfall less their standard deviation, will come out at 104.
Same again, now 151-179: 105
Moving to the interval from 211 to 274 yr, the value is 99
